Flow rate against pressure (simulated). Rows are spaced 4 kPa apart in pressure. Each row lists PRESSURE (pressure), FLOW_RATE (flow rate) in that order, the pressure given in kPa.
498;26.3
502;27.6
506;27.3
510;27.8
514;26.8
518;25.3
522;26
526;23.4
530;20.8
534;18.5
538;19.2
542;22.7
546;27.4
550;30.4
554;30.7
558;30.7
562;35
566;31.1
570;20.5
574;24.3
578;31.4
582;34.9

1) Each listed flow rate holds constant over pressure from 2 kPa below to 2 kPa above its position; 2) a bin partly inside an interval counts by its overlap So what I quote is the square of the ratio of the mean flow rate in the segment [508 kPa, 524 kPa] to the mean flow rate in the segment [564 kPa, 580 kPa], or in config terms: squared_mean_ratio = 0.97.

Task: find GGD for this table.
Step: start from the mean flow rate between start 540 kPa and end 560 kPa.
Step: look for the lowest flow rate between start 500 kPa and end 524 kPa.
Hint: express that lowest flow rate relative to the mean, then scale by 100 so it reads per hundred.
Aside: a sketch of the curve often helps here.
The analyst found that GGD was 89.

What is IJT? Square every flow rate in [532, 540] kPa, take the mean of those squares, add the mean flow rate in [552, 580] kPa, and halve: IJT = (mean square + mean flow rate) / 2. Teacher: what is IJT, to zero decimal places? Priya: 192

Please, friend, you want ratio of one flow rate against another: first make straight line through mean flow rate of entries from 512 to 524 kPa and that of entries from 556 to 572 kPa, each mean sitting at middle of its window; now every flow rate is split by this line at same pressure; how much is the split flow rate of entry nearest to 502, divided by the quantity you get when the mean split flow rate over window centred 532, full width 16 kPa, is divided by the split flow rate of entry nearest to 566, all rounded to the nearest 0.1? 1.5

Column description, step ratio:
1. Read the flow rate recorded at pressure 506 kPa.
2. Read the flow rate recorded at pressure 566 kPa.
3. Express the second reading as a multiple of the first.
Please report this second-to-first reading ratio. 1.14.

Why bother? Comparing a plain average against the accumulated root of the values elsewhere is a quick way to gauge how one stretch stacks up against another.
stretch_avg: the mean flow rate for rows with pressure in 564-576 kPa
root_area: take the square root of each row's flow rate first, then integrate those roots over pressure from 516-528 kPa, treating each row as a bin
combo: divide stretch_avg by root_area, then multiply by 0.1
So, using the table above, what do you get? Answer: 0.042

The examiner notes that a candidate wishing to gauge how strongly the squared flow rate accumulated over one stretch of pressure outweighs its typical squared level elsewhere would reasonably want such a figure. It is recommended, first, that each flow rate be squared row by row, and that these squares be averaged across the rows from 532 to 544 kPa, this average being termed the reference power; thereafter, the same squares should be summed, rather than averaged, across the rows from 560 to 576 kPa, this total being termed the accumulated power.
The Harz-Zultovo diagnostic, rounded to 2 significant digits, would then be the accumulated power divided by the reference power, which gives 7.8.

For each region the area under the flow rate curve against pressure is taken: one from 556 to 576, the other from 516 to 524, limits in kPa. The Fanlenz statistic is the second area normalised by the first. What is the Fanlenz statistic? 0.4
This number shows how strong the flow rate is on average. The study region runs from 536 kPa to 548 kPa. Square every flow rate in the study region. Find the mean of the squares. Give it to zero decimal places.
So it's 545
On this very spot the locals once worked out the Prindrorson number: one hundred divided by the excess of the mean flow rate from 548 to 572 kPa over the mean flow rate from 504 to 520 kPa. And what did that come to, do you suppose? 34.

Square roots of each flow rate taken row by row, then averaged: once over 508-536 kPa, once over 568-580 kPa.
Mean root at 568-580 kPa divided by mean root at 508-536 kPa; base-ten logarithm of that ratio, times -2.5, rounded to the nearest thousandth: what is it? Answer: -0.027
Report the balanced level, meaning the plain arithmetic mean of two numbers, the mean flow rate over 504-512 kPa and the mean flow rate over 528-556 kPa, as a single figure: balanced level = 25.9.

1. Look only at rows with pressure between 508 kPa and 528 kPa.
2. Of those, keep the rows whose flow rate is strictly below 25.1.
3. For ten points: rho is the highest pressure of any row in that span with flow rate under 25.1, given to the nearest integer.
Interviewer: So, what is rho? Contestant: 526 kPa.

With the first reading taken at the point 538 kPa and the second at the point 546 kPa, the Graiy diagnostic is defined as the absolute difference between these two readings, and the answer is 8.2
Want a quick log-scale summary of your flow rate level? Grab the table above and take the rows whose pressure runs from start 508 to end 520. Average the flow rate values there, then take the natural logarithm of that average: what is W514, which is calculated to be 3.28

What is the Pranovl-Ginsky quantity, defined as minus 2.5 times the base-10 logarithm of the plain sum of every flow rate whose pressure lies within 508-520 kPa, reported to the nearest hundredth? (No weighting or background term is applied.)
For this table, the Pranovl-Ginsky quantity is -4.76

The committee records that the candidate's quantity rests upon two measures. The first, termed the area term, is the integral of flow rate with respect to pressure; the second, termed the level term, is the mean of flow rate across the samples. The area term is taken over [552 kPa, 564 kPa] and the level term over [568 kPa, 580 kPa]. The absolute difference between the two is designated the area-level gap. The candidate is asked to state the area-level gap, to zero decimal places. 360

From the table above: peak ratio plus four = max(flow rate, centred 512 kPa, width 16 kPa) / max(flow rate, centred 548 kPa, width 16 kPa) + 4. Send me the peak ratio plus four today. 4.91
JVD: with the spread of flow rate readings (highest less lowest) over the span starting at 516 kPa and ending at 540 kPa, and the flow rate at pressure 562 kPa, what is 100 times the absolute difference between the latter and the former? 2750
